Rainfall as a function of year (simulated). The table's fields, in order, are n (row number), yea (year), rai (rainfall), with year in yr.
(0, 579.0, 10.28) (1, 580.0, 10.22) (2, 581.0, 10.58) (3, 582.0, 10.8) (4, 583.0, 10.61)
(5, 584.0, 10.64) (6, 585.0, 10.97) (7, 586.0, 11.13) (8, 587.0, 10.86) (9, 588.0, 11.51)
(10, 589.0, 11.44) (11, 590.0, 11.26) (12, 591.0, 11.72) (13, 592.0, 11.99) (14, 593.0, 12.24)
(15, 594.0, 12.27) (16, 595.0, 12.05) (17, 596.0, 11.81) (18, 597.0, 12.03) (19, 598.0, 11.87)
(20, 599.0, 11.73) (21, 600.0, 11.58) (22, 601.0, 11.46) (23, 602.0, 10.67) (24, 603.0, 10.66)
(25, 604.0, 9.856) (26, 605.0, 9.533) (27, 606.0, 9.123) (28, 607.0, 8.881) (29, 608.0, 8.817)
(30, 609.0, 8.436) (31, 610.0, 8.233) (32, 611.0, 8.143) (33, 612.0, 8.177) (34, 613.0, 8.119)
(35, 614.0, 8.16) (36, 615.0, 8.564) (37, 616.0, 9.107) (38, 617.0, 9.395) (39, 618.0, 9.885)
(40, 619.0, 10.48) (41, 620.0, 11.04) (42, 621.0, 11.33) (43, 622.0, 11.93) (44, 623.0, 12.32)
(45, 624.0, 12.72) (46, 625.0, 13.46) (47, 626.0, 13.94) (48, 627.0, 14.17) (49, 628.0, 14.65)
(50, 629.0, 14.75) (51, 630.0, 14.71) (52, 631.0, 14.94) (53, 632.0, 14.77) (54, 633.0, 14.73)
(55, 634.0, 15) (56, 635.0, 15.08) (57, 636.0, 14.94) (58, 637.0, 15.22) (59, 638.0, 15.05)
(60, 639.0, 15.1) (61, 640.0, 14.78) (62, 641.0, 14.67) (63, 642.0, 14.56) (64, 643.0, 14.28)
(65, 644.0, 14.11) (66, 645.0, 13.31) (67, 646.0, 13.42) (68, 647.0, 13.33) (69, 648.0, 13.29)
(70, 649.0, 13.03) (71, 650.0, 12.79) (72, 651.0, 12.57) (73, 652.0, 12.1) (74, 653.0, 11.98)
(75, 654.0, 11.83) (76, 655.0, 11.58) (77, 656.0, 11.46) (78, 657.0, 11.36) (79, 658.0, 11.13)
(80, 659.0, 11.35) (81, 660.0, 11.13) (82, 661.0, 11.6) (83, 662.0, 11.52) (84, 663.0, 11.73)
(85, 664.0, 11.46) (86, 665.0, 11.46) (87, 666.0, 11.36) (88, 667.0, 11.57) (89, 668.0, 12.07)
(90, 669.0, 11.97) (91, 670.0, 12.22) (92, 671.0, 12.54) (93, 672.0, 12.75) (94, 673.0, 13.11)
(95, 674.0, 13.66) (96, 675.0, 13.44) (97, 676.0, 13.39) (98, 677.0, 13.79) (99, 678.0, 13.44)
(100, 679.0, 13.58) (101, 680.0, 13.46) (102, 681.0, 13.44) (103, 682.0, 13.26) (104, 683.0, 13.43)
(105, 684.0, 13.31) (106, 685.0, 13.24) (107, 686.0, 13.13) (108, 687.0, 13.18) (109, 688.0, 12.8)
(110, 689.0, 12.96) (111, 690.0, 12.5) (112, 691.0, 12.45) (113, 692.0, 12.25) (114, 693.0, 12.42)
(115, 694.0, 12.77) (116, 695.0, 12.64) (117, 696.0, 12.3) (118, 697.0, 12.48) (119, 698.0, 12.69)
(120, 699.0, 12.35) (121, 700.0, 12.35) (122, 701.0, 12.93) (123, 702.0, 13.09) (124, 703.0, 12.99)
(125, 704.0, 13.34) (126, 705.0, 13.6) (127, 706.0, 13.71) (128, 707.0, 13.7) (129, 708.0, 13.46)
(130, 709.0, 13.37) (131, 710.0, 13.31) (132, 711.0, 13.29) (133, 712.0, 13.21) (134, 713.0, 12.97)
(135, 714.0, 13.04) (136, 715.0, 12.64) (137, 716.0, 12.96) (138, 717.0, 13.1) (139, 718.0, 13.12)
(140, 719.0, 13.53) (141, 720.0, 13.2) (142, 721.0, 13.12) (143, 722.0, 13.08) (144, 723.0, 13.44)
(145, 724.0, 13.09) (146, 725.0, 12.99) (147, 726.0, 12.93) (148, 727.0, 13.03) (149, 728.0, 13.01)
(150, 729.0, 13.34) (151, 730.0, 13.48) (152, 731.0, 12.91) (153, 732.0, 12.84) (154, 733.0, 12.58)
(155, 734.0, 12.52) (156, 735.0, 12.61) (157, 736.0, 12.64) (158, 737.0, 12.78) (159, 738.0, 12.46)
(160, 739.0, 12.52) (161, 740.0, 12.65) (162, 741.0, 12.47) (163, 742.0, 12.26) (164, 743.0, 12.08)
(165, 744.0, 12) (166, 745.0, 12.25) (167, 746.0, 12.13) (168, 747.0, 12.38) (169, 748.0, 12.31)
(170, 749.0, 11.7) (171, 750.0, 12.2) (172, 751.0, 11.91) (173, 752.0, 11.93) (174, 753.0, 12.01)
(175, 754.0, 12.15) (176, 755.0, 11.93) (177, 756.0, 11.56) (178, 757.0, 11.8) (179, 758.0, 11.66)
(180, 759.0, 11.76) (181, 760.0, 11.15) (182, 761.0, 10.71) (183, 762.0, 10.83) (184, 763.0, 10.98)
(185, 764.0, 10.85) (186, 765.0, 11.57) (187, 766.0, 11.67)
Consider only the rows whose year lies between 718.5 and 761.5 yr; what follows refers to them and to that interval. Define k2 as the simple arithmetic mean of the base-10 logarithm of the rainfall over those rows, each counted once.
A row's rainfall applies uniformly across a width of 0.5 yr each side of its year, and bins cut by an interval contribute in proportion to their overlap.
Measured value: 1.09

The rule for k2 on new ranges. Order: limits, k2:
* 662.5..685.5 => 1.11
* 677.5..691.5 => 1.12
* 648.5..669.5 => 1.07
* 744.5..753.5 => 1.08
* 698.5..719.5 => 1.12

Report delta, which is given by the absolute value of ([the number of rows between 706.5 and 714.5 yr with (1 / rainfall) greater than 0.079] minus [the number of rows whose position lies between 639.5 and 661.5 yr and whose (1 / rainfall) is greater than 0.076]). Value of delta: 13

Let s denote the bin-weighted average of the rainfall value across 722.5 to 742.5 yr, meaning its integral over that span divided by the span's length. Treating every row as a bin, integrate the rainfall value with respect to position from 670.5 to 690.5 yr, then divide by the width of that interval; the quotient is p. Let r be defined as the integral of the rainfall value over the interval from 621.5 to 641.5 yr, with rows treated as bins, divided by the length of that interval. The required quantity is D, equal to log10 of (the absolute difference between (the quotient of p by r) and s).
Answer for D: 1.076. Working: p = 13.22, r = 14.3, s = 12.8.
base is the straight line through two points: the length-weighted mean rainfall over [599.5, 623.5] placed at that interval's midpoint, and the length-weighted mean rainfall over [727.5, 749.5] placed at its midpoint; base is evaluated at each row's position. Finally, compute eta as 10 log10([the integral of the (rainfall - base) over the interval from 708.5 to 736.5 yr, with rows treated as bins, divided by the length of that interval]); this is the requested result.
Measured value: -0.7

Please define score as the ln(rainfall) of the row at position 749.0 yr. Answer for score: 2.46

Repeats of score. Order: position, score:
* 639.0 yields 2.71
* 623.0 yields 2.51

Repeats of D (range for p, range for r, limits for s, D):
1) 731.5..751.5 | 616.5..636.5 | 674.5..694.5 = 1.086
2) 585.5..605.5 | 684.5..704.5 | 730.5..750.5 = 1.061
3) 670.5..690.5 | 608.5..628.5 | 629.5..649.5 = 1.120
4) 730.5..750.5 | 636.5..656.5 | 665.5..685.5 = 1.080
